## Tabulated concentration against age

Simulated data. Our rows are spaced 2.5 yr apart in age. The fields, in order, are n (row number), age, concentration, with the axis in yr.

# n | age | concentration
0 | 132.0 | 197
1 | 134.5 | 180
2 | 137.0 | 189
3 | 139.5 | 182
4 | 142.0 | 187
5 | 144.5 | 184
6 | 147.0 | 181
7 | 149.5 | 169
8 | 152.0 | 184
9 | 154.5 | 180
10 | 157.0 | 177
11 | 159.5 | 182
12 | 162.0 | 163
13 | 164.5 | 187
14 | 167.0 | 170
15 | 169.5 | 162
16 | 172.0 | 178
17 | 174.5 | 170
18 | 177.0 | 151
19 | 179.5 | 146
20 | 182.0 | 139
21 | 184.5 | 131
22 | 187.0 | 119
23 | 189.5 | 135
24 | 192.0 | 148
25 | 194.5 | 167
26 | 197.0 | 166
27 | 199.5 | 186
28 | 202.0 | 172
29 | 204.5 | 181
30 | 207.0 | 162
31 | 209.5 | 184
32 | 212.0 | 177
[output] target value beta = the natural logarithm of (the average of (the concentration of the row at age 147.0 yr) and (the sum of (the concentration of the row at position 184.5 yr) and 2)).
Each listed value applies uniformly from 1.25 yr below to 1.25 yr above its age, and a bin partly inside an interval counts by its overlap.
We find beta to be 5.06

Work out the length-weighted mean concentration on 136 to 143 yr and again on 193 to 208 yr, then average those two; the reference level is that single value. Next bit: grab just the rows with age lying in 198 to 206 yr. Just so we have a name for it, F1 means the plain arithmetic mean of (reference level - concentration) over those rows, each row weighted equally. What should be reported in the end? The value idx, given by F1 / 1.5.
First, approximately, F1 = -1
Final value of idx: 0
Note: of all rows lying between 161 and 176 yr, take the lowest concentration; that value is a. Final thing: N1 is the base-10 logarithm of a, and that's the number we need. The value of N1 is 2.21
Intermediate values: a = 162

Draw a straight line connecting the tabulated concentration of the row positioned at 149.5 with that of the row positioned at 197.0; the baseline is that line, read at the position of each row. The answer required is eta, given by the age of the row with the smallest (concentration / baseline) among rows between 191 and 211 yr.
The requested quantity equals 192.0 yr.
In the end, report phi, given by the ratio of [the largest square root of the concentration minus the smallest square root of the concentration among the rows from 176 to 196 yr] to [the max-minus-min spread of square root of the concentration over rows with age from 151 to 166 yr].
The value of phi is 2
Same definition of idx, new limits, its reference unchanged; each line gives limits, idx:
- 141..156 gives -1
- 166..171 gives 9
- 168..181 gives 12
